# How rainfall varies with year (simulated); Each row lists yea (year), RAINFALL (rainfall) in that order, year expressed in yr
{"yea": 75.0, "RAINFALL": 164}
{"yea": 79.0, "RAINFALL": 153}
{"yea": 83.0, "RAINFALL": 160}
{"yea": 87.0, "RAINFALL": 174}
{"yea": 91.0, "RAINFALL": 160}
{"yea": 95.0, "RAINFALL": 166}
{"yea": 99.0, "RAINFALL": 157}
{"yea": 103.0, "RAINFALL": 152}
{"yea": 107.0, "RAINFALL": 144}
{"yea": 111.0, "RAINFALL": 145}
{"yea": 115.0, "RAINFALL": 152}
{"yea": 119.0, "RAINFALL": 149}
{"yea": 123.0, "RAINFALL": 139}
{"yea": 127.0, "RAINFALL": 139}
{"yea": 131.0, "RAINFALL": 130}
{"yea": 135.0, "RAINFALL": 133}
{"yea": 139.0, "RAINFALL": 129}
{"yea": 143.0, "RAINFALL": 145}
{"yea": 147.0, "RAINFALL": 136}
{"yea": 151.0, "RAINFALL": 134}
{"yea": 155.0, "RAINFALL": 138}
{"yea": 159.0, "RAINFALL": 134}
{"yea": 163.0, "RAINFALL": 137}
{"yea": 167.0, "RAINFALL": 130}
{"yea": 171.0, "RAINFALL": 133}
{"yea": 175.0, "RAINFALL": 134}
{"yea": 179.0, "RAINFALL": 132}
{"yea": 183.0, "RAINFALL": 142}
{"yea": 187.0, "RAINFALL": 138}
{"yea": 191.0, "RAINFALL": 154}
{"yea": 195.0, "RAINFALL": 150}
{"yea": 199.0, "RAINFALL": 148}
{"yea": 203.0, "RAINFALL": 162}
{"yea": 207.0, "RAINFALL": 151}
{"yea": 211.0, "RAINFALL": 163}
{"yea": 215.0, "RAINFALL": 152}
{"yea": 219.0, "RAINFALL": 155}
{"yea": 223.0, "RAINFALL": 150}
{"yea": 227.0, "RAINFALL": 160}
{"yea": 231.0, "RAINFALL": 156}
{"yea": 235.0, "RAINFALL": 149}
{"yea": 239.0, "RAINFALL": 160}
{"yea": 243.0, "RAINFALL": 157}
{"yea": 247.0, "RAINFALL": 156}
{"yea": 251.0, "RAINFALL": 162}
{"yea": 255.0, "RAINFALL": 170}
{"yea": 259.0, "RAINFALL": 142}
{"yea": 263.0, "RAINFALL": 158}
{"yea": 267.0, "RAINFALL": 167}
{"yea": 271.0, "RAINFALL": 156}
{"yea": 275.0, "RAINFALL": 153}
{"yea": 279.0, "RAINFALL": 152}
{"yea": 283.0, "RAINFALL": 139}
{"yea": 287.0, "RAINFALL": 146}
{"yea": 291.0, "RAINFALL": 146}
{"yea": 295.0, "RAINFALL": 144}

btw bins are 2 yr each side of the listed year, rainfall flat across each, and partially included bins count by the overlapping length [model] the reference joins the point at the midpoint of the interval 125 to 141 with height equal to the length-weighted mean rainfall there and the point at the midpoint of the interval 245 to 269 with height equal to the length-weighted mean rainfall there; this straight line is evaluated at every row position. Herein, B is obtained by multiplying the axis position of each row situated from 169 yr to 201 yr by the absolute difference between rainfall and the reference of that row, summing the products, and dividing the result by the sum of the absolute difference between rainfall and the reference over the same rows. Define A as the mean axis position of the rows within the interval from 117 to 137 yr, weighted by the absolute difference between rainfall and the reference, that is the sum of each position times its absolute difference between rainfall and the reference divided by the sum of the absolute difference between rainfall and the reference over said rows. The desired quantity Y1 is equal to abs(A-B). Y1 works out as 60.0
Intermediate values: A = 122.3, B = 182.3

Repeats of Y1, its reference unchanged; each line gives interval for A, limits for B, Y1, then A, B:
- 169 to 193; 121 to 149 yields 47.6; 180.6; 133.1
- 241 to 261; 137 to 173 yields 99.5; 256.0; 156.5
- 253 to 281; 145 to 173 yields 101.7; 266.4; 164.7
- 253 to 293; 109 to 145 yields 155.0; 276.6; 121.6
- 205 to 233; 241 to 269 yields 40.4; 217.4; 257.9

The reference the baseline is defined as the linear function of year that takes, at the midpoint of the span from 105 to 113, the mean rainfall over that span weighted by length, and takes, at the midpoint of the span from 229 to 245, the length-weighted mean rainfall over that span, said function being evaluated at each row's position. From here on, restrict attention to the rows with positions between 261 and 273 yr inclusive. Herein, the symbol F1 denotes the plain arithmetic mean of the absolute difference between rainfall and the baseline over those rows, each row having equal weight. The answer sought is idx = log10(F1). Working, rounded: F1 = 3.9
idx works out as 0.59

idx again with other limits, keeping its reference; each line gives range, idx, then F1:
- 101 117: 0.59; 3.9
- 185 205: 0.80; 6.2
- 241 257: 0.69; 4.9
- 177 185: 1.14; 13.7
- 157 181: 1.21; 16.3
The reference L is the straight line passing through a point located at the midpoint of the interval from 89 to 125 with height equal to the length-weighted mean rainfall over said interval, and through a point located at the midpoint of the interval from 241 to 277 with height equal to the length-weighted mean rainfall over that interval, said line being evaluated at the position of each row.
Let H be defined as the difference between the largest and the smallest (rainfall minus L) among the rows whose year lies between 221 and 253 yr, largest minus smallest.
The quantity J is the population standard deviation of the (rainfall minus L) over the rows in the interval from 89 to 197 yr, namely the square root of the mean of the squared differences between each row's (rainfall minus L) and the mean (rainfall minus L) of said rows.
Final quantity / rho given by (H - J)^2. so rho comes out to 3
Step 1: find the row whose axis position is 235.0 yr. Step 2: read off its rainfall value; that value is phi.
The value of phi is 149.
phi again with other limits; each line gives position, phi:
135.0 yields 133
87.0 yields 174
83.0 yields 160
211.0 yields 163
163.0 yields 137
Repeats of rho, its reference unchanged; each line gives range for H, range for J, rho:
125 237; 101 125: 695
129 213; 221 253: 727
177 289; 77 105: 765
